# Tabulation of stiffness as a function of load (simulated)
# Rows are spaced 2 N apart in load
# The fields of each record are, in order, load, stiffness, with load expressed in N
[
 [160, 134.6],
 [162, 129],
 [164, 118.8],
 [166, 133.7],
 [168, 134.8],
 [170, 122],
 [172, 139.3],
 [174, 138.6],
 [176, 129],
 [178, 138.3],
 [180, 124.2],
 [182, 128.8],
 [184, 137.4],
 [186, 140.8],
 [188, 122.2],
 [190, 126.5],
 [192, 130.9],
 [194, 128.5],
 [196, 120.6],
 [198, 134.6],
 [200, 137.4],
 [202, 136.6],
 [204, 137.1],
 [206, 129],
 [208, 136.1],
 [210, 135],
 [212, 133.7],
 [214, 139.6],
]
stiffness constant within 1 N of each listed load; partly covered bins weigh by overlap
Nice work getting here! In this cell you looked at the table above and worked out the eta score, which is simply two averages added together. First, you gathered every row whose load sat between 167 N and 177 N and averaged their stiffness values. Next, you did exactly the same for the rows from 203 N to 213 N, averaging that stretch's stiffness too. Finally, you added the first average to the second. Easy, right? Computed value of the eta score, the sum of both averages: 267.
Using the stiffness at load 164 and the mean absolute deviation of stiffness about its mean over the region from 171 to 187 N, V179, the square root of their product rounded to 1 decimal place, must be 25.4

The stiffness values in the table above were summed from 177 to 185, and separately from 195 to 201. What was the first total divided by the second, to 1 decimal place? 1.3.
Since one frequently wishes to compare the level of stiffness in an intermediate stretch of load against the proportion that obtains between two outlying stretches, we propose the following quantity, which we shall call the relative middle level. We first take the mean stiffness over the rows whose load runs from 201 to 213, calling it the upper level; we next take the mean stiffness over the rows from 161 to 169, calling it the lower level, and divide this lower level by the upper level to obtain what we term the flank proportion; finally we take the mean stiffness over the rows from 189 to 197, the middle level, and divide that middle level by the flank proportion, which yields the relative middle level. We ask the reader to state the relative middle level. 132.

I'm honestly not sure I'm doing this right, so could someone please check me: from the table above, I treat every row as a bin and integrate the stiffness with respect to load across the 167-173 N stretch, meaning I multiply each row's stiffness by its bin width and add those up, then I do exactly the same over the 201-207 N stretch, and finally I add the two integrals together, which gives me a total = 1598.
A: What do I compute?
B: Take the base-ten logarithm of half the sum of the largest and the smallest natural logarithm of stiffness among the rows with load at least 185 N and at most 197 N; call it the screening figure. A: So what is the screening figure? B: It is 0.6875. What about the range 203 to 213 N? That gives 0.6893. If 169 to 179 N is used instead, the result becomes 0.6876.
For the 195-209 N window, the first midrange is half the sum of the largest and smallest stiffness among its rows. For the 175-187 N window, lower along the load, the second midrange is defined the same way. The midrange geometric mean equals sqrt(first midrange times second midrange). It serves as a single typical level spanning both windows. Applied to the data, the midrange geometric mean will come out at 131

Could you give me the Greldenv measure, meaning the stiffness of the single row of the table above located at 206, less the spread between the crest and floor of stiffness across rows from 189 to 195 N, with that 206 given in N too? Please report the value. 125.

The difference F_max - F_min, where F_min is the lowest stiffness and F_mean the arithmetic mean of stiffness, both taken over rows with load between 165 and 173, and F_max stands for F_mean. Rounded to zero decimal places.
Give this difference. 10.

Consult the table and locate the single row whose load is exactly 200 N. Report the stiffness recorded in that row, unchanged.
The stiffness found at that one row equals 137.4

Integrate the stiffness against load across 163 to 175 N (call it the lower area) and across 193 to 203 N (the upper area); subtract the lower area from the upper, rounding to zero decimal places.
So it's -259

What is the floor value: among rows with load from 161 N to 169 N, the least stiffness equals 118.8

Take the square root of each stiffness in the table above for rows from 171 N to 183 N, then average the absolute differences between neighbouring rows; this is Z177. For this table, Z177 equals 0.33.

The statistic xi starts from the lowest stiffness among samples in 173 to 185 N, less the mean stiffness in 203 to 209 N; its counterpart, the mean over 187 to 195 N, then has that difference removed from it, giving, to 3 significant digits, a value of 137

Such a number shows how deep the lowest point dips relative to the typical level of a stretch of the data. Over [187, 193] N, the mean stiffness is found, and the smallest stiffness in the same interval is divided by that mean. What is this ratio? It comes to 0.966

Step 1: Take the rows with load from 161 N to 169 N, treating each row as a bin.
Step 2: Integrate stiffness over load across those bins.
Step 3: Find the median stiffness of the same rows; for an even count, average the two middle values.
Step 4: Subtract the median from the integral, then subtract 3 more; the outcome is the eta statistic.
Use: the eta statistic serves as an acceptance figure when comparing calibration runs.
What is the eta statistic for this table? 898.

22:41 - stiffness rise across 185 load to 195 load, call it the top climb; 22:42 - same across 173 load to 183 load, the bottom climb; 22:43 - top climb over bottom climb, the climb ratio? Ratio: 1.3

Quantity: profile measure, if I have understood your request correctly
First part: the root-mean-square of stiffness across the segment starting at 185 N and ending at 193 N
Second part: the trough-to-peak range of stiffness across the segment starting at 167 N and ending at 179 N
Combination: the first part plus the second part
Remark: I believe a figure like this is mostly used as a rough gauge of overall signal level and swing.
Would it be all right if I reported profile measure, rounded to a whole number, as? 148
